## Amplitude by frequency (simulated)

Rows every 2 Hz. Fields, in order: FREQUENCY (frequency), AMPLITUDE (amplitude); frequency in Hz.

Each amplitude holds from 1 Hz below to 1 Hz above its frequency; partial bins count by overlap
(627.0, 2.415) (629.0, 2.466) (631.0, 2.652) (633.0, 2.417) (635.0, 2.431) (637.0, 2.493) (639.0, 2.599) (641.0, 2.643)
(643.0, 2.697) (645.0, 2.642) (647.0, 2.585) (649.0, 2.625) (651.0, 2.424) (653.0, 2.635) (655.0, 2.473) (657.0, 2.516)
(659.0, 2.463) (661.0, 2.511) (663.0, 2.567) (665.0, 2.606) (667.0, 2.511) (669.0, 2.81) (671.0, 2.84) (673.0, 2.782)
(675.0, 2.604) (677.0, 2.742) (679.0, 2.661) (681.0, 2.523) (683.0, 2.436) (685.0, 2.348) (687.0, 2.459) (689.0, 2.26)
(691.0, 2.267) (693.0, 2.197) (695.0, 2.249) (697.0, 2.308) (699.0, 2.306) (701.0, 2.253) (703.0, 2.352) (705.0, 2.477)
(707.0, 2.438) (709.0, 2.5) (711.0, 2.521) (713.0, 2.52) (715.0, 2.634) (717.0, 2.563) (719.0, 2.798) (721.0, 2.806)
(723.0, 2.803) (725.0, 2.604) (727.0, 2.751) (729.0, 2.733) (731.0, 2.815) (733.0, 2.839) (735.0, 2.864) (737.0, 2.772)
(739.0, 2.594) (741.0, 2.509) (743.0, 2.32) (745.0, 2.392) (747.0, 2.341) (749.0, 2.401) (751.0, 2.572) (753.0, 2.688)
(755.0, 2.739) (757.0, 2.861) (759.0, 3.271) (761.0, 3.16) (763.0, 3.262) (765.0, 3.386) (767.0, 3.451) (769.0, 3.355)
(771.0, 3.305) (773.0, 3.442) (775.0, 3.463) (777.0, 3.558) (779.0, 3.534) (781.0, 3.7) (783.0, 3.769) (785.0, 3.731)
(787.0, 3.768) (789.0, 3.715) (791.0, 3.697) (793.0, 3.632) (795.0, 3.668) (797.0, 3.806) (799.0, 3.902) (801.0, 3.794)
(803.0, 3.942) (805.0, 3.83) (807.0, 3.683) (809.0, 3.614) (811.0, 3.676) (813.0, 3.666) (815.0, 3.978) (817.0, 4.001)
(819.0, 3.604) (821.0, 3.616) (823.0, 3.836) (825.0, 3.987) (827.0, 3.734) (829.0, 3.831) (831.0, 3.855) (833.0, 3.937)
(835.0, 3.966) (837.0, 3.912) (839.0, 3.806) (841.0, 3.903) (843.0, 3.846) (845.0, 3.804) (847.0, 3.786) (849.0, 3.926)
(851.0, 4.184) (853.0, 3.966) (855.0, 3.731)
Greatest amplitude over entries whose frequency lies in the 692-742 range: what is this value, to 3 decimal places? 2.864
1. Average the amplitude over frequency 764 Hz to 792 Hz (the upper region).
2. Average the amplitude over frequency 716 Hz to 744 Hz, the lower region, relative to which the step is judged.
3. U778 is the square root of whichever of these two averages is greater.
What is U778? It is 1.89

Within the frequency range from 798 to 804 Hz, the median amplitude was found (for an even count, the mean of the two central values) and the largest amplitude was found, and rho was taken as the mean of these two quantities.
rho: 3.9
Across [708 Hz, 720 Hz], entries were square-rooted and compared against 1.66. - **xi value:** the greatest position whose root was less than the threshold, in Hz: 717.0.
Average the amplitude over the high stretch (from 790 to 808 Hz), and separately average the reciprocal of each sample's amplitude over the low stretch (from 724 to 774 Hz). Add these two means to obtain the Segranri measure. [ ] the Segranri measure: 4.13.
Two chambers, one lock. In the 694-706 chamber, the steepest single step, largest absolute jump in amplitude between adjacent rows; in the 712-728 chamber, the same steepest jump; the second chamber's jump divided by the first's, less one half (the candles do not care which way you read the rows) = 1.4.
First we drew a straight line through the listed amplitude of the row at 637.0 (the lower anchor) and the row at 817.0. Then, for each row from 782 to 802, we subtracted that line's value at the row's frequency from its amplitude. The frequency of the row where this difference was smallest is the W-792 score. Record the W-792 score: 793.0 Hz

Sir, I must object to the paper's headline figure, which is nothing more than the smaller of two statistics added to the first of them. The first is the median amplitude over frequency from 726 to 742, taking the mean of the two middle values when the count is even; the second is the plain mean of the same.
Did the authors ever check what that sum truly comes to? 5.5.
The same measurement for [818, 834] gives 7.6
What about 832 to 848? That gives 7.7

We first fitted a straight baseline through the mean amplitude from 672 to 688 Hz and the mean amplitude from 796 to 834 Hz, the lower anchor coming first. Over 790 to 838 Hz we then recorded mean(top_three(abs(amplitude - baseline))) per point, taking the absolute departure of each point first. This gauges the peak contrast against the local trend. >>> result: 0.24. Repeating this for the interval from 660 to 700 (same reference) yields 0.46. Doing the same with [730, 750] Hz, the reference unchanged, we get 0.82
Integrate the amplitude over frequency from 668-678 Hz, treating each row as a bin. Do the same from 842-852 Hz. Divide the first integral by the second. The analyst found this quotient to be 0.70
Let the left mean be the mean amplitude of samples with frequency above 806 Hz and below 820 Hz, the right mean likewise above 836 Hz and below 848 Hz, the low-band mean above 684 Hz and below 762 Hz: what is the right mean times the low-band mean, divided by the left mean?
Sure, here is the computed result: 2.64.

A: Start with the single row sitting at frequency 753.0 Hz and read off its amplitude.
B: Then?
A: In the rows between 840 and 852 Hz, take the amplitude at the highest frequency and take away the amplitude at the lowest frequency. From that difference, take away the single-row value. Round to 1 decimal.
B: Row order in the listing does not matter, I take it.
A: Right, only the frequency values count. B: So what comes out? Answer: -2.4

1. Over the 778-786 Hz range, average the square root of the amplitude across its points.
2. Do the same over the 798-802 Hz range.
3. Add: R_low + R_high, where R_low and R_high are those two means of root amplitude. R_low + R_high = 3.88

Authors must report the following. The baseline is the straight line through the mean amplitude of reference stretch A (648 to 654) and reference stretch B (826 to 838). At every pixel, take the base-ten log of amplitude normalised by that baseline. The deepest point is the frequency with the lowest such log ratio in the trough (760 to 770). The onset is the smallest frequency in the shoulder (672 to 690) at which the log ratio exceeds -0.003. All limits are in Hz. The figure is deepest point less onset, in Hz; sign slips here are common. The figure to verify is 88 Hz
